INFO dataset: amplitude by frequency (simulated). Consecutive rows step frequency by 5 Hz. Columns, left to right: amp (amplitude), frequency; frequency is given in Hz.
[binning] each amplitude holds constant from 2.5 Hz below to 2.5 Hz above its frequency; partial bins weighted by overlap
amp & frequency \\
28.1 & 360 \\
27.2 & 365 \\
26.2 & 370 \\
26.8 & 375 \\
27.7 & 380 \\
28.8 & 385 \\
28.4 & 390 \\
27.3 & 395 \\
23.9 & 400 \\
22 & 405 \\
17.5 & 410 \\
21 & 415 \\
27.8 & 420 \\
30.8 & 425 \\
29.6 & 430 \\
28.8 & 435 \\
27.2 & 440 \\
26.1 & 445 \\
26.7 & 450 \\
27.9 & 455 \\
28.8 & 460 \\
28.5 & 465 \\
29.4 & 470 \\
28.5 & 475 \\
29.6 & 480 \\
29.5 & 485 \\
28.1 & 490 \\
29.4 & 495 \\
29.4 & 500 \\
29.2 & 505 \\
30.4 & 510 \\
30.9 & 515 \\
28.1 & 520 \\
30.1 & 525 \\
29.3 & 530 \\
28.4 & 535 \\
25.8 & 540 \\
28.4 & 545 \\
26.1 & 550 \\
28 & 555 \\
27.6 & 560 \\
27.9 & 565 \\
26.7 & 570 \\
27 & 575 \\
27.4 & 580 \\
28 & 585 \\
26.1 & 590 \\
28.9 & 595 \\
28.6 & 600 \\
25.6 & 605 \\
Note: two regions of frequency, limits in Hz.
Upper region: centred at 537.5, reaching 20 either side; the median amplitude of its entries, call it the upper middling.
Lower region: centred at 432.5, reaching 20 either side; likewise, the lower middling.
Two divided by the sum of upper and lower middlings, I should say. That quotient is 0.0359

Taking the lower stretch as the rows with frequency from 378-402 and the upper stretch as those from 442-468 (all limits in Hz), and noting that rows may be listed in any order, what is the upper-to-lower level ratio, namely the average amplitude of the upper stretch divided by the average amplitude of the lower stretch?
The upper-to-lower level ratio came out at 1.01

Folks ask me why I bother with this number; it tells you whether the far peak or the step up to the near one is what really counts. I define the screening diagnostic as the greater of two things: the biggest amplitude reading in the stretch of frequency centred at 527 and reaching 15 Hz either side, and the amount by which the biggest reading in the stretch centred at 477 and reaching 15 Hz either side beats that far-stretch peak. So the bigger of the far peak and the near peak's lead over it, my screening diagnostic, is 30.9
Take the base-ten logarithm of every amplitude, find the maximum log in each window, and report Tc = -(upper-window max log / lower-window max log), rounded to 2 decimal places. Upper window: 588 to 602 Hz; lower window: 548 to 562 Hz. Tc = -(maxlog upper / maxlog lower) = -1.01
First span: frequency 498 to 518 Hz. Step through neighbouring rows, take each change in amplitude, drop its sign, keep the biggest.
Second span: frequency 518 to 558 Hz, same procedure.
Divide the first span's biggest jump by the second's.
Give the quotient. 0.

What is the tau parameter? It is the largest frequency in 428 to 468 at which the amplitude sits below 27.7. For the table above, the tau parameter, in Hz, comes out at 450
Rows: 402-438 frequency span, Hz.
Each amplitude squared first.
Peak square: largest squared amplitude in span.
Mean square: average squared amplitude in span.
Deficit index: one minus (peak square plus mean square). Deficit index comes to -1613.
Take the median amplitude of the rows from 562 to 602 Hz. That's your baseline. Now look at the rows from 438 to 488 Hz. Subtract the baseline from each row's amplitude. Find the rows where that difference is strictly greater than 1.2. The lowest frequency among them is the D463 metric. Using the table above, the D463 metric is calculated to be 470 Hz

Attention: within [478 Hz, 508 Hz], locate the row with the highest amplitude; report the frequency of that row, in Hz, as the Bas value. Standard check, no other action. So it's 480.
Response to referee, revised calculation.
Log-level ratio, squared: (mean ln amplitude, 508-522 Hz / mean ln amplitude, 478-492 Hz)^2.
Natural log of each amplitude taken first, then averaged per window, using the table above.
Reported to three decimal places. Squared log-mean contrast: 1.015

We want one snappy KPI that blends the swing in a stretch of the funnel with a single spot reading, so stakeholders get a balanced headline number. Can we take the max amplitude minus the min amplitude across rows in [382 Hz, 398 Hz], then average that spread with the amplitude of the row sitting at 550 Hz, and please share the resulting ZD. 13.8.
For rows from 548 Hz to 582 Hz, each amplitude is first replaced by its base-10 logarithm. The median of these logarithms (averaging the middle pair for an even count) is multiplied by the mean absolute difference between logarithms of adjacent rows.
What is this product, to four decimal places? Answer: 0.0172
